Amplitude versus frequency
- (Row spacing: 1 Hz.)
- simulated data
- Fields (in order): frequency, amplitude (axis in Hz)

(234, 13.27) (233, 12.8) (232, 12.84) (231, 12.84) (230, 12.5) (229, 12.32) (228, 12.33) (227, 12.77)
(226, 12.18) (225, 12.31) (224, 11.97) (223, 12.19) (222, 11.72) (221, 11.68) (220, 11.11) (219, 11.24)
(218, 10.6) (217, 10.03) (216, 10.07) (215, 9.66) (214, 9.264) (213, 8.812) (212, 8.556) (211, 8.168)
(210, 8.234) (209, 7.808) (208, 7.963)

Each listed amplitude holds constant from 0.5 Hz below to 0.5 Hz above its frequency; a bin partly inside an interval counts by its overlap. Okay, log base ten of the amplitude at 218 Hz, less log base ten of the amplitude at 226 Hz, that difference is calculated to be -0.060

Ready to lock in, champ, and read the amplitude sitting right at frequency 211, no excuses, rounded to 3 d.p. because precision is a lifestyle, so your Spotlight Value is 8.168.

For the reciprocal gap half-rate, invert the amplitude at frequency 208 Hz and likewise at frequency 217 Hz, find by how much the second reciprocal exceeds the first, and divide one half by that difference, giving -19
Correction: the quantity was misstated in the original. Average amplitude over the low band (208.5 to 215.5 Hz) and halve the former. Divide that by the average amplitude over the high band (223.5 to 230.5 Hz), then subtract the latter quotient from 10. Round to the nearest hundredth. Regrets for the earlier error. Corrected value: 9.65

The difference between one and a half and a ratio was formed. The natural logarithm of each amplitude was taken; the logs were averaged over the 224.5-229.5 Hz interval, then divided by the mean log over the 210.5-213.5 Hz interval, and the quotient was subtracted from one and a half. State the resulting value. 0.32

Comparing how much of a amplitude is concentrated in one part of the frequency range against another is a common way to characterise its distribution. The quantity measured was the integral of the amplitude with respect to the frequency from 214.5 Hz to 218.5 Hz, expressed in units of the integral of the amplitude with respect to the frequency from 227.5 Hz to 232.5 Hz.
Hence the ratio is 0.6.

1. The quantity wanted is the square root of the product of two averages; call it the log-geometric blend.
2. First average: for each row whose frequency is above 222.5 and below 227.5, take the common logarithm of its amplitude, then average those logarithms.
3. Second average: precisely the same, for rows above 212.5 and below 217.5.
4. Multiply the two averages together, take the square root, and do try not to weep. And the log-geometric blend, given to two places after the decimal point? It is 1.03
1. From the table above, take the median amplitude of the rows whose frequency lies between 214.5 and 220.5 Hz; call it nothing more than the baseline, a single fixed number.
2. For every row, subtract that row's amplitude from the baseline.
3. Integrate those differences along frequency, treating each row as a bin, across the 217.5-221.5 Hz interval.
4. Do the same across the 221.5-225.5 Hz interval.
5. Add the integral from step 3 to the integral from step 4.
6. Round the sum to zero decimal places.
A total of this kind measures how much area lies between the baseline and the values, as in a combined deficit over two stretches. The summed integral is -10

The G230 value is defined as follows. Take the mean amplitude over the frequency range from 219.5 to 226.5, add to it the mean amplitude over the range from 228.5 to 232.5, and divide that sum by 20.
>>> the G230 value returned 1.23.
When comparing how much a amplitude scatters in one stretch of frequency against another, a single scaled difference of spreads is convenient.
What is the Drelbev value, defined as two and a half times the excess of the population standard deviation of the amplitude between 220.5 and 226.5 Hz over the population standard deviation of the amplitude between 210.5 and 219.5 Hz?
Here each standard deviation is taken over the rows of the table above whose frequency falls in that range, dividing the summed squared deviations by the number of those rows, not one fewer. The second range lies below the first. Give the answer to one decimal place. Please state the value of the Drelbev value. -1.8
